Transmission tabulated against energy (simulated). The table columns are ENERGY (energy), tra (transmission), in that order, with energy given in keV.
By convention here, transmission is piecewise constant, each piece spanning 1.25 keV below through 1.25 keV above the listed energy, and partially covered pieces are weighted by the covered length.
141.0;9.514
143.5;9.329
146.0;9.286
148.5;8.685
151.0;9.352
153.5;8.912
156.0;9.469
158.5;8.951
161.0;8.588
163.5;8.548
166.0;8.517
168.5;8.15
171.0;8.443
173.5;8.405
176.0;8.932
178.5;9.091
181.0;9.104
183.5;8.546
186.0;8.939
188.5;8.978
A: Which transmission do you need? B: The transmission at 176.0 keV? 8.932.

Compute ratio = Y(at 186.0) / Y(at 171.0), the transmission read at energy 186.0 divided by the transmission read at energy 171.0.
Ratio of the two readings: 1.06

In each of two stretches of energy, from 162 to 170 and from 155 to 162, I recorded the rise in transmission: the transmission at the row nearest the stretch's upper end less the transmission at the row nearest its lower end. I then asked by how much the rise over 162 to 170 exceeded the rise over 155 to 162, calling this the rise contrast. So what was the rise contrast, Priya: 0.48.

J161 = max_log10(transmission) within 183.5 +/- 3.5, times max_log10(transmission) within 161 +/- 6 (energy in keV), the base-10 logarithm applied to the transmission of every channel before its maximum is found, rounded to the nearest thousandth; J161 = 0.937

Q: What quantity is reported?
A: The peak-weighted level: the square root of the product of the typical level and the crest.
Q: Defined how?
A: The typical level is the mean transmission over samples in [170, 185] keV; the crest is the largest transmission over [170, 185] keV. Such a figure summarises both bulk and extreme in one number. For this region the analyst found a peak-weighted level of 8.93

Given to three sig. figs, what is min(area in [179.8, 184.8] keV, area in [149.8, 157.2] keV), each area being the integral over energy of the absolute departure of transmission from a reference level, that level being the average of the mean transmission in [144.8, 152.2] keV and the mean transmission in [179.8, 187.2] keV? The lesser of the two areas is 1.39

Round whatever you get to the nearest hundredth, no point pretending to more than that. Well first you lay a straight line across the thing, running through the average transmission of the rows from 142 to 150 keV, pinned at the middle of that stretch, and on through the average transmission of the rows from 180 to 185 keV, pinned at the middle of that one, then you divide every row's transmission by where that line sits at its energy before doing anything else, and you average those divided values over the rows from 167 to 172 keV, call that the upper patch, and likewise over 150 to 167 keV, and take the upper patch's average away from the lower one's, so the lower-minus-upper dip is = 0.06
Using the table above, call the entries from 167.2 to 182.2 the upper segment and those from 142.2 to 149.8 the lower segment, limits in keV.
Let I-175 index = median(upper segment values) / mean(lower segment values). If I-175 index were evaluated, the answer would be 0.95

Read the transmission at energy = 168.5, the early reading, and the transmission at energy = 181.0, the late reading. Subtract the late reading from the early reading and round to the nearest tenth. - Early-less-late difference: -1.0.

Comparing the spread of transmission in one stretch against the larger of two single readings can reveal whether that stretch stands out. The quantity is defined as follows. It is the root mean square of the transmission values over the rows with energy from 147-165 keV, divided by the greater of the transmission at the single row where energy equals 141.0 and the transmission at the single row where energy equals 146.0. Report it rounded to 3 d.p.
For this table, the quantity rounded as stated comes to 0.939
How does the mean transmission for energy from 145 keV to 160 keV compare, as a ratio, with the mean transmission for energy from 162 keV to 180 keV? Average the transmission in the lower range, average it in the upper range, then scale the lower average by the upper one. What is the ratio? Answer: 1.06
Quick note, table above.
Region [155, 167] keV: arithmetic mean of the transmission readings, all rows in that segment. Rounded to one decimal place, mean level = 8.8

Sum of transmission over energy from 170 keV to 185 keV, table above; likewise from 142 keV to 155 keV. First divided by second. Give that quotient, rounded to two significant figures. 1.2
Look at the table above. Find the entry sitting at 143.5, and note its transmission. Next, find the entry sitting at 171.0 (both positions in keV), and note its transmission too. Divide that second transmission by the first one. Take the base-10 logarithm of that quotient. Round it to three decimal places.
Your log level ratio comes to -0.043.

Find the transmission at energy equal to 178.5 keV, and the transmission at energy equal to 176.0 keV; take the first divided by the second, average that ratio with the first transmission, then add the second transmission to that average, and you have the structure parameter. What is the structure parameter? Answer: 14.0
